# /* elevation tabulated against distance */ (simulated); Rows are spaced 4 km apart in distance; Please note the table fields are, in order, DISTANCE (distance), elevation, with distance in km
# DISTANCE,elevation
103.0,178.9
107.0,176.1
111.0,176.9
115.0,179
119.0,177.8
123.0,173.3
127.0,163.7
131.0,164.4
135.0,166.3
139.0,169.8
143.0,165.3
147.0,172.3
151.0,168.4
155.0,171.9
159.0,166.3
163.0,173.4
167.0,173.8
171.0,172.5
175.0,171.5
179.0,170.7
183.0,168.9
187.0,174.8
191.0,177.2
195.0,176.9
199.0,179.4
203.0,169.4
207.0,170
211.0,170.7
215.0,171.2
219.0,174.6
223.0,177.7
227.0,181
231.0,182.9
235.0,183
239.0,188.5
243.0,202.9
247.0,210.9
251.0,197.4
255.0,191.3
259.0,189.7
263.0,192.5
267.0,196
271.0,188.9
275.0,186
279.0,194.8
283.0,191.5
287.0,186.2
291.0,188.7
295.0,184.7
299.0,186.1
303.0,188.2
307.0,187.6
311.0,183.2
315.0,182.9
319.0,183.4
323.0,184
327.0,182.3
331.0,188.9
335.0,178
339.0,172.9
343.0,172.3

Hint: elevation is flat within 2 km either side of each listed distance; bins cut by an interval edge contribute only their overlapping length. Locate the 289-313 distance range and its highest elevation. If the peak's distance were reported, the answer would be 291.0 km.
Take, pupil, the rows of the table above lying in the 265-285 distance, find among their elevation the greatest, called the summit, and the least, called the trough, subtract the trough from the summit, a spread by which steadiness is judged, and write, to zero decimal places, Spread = 10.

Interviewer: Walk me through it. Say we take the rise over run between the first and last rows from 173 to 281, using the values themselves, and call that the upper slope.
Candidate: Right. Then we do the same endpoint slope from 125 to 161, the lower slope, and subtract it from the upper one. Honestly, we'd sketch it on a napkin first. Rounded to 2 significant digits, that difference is 0.14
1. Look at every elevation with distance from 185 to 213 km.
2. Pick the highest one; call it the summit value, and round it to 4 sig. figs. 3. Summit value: 179.4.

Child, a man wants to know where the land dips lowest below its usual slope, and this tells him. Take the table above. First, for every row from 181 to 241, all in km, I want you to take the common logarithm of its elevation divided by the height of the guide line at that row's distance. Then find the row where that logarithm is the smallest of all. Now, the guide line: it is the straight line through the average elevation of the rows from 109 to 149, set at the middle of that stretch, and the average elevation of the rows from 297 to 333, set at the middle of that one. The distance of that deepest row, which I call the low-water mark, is 203.0 km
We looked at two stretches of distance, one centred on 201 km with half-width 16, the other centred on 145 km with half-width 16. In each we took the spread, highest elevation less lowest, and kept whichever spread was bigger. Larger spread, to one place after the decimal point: 10.0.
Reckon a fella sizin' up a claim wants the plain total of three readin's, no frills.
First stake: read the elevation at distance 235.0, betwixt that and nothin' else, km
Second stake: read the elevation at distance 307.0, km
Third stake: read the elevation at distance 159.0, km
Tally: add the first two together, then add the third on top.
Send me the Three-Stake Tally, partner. 537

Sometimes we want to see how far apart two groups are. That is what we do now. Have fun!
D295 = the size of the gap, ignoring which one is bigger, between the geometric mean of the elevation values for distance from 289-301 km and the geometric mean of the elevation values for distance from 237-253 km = 13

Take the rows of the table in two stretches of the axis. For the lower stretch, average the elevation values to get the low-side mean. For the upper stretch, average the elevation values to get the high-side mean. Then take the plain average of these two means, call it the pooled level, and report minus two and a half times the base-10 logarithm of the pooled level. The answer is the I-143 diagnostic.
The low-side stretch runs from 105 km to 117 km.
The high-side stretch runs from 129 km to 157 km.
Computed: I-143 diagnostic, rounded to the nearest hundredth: -5.59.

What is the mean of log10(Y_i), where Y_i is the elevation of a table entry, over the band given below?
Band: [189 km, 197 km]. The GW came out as 2.25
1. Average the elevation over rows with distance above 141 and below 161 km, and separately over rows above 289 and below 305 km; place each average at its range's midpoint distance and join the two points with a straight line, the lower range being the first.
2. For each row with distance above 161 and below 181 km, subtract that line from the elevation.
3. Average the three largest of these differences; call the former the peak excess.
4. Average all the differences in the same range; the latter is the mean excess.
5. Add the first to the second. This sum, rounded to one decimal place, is 3.5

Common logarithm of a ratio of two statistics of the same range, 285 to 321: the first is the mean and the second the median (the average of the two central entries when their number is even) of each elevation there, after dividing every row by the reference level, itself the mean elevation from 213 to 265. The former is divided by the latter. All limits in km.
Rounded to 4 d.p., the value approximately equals -0.0010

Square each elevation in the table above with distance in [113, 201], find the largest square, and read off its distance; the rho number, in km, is 199.0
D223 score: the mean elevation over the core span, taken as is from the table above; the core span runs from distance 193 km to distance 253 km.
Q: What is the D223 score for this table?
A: 182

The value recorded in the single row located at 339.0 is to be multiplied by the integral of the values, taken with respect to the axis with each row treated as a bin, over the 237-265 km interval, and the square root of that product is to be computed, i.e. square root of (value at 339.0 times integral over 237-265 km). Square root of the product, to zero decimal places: 975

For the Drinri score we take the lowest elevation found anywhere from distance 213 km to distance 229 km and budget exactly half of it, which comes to 85.6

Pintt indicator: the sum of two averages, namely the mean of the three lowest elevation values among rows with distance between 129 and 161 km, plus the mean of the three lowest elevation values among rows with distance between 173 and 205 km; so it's 335.0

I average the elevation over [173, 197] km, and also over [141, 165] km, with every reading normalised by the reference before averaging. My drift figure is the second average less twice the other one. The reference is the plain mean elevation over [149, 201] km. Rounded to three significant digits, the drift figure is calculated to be -1.03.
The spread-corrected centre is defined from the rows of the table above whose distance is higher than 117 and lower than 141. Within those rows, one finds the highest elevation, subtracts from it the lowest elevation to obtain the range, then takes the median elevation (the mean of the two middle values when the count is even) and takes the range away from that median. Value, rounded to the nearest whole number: 154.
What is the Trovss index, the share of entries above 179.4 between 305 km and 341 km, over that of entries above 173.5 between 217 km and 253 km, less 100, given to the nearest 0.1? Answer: -99.2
